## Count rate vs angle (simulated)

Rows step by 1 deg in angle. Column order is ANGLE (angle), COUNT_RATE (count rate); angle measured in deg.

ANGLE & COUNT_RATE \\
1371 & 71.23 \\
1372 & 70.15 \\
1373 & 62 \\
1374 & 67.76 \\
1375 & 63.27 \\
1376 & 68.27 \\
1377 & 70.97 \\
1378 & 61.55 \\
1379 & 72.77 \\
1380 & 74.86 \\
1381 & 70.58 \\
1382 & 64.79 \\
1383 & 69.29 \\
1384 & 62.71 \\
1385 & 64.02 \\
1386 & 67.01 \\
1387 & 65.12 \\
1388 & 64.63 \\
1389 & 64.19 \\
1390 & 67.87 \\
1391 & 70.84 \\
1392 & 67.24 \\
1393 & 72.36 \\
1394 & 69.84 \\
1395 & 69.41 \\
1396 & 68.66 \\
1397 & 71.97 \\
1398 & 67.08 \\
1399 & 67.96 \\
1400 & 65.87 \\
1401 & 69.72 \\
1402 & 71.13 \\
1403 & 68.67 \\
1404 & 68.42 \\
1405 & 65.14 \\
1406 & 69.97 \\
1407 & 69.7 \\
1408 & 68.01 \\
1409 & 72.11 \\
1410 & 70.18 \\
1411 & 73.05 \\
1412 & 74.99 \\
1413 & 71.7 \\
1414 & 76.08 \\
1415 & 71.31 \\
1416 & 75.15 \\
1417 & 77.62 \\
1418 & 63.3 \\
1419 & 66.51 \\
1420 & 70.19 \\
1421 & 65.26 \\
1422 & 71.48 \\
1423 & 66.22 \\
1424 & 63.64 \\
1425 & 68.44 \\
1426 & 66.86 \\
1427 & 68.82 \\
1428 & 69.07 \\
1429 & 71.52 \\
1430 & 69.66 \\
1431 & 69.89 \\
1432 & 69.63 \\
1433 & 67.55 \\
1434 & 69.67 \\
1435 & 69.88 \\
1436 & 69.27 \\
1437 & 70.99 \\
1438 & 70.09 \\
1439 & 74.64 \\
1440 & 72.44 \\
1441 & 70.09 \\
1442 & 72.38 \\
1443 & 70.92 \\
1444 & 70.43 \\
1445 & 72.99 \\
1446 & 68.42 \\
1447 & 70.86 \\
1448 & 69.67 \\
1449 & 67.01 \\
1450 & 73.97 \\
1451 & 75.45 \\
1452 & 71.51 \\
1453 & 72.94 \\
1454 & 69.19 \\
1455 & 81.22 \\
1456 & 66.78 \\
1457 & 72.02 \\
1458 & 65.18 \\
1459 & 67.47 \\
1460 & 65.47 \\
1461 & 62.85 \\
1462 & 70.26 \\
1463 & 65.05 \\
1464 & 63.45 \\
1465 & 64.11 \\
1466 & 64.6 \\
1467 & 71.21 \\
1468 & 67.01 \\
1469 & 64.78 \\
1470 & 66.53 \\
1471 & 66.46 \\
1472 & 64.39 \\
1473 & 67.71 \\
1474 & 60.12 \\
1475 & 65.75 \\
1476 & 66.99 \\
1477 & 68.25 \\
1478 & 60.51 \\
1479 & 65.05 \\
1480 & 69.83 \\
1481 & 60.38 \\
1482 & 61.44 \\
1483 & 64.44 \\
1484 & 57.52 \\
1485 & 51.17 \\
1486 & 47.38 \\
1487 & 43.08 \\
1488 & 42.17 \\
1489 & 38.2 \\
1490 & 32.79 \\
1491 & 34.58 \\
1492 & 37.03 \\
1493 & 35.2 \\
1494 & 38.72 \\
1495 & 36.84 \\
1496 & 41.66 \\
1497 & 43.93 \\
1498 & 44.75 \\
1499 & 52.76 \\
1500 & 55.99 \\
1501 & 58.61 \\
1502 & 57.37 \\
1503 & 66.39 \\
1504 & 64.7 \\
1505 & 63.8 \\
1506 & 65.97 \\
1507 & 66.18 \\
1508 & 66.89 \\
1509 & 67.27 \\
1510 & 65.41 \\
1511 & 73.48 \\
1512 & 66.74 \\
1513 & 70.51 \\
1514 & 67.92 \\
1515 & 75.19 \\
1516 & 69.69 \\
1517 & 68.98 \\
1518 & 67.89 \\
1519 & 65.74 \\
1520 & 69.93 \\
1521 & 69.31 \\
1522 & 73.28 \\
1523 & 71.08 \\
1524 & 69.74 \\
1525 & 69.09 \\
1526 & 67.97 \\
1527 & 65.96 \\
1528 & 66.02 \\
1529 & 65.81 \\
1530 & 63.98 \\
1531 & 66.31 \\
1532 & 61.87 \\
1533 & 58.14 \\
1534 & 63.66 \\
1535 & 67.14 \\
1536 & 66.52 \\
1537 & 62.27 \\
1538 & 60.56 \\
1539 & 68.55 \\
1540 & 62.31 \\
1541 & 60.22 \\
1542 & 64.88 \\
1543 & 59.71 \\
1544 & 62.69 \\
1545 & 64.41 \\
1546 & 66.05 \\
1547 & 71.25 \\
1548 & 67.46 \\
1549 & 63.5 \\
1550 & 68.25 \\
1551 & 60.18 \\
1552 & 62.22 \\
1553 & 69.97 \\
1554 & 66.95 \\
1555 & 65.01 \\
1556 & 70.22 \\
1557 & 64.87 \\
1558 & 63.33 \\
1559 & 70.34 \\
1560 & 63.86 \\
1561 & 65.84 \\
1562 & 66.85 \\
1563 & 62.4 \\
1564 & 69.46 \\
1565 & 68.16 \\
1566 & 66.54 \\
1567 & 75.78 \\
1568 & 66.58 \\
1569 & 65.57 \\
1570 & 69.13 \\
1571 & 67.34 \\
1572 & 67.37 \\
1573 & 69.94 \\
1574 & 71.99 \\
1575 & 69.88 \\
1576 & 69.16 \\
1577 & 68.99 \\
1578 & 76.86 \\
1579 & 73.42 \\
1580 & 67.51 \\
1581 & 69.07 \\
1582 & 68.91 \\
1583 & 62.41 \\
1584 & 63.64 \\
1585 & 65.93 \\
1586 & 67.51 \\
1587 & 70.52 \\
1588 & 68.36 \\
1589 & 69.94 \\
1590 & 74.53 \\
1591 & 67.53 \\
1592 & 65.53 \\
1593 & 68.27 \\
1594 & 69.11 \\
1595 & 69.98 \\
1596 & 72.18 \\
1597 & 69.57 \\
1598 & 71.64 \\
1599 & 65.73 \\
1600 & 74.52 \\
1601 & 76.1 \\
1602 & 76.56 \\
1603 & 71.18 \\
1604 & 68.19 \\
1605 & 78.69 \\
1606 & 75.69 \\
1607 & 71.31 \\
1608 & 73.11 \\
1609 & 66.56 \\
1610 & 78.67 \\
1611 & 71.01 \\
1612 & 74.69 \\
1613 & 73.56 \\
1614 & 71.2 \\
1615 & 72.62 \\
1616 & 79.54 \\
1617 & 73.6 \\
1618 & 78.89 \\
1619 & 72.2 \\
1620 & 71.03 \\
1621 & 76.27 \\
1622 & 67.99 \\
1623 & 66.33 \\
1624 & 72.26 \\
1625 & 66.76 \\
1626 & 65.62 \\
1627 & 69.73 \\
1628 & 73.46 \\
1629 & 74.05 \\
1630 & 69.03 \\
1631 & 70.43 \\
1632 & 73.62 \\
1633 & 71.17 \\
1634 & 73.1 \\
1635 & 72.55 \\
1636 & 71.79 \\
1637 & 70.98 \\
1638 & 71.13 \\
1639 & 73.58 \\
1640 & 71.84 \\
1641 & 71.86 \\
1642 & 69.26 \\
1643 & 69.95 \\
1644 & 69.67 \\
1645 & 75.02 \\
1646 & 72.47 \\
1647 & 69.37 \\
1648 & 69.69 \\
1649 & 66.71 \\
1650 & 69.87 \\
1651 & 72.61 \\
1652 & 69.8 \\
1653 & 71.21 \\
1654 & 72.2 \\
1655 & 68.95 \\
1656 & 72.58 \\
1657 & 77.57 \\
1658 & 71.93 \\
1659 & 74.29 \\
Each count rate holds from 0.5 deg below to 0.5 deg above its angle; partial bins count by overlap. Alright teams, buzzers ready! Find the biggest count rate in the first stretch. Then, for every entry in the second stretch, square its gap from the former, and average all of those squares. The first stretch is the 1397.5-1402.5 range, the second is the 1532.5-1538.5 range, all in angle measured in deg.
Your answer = 75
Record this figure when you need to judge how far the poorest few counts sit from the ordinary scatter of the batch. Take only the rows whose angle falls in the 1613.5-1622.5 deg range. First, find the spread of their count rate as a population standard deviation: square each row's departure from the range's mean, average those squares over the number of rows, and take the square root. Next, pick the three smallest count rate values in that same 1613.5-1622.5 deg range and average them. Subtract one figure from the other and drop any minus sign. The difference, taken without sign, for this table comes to 66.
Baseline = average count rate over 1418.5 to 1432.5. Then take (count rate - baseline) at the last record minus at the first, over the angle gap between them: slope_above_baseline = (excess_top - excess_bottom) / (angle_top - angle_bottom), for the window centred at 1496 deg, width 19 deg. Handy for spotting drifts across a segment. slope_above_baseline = 1.2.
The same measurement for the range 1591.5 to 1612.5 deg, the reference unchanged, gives 0.5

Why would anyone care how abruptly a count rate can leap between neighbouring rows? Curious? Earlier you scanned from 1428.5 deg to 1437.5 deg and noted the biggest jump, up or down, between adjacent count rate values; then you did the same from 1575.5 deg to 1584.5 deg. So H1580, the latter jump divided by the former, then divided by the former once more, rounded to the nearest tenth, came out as 1.8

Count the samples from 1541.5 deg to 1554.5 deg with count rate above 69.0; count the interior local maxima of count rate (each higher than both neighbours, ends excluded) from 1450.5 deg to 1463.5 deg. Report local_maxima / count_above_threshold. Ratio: 2.5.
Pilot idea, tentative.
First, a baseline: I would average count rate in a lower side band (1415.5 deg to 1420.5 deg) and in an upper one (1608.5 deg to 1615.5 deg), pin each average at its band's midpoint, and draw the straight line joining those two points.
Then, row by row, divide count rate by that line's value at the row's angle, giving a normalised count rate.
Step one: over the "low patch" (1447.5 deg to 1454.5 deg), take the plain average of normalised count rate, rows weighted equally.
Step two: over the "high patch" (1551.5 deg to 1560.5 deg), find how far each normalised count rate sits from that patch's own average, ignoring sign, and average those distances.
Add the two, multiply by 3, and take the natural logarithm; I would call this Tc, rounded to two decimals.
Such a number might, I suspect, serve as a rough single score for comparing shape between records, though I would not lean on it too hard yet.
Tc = 1.14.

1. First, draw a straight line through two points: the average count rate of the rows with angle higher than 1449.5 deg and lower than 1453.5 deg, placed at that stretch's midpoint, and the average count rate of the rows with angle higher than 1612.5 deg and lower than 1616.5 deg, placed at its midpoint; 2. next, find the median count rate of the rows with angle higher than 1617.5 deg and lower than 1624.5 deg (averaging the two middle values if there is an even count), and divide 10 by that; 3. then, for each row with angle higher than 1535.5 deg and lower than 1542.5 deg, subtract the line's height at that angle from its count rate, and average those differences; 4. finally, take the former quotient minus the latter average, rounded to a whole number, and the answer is 10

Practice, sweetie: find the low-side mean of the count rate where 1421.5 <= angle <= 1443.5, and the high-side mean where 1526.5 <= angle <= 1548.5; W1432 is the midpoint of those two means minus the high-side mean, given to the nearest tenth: 2.7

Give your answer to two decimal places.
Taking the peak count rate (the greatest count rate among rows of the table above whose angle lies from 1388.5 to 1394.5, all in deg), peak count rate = 72.36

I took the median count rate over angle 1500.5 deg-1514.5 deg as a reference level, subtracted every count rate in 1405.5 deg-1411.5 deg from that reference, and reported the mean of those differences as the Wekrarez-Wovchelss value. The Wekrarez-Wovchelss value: -4.2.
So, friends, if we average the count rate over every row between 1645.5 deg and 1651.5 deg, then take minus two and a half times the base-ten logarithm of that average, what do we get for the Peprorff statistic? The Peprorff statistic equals -4.61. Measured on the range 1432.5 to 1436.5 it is -4.60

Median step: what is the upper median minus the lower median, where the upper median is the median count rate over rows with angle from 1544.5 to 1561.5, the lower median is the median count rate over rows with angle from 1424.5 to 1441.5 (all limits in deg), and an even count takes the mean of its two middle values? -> -4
